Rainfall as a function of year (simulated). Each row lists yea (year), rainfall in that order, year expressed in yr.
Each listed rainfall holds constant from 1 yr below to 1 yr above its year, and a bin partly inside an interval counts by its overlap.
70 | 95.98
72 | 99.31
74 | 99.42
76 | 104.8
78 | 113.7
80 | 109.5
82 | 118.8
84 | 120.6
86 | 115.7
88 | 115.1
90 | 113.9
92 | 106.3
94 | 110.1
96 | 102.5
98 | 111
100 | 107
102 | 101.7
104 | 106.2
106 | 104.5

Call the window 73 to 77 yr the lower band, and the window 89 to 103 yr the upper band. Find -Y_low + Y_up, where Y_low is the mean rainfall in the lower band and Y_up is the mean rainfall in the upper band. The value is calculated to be 5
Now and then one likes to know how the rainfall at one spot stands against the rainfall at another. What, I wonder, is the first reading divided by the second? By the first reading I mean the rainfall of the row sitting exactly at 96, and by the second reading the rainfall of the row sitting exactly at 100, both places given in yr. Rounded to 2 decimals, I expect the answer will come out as 0.96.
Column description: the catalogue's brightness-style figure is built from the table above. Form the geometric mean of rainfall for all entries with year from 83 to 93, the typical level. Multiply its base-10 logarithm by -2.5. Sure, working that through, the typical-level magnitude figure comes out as -5.14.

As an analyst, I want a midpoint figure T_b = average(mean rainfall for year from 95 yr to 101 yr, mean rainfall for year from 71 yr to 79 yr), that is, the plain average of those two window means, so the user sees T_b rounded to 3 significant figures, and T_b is 106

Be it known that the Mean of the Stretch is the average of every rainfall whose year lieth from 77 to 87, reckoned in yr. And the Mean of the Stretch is 116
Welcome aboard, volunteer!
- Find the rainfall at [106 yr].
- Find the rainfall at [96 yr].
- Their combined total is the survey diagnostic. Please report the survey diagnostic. 207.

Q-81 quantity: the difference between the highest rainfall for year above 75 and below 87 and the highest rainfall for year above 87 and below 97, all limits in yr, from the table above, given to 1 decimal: 5.5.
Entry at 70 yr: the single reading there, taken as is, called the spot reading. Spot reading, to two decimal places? 95.98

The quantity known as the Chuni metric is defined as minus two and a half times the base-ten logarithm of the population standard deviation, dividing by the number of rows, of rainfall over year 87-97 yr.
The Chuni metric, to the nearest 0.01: -1.68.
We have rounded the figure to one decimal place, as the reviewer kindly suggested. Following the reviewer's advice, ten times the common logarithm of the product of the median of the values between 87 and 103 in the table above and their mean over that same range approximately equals 40.7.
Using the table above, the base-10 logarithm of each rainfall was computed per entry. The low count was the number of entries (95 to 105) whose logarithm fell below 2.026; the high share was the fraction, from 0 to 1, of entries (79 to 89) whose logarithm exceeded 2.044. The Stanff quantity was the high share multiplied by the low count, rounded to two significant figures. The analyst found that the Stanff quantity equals 1.6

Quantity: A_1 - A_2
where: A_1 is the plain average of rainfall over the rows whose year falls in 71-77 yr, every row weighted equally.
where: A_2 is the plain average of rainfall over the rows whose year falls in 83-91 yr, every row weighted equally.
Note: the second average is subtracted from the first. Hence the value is -15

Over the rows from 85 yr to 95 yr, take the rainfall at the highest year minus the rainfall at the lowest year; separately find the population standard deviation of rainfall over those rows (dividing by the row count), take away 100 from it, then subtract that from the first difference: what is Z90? 91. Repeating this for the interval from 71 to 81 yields 105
